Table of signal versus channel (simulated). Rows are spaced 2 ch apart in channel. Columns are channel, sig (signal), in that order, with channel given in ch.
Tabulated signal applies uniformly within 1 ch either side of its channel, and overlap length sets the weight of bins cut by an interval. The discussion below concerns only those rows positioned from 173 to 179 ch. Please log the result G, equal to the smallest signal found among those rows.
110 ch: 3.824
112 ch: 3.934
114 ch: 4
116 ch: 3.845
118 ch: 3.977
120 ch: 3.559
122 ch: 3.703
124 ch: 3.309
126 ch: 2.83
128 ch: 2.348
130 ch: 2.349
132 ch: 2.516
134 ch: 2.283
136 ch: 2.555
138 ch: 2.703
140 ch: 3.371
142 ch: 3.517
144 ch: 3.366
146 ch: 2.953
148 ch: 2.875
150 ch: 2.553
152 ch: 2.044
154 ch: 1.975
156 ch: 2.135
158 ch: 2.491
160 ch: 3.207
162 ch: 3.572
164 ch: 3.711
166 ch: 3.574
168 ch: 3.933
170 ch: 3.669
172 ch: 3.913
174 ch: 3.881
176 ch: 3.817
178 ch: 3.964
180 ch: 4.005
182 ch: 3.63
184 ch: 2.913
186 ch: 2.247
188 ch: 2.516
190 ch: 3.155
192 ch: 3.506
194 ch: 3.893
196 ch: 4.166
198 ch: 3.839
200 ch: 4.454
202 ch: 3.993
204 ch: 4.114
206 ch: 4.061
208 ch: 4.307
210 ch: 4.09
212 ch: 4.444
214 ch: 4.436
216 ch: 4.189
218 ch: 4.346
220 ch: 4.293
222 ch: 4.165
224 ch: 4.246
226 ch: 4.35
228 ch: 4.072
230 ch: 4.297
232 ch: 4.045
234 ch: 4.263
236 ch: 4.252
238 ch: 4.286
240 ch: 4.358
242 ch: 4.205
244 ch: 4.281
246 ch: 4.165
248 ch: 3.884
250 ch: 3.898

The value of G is 3.817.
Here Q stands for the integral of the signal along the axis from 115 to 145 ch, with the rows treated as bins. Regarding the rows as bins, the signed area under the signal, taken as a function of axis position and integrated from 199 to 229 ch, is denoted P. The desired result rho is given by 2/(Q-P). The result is -0.058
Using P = 127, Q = 92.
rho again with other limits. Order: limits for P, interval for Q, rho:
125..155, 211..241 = 0.042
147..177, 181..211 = 0.133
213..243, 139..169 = -0.054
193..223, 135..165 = -0.051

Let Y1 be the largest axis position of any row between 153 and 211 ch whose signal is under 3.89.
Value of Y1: 198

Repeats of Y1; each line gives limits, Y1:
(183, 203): 198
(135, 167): 166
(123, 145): 144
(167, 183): 182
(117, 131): 130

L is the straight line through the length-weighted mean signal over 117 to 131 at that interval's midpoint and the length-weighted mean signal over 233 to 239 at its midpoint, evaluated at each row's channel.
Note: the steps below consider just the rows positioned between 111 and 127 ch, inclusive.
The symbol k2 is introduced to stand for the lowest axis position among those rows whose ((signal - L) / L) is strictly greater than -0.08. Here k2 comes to 112 ch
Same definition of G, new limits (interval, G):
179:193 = 2.247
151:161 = 1.975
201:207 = 3.993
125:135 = 2.283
